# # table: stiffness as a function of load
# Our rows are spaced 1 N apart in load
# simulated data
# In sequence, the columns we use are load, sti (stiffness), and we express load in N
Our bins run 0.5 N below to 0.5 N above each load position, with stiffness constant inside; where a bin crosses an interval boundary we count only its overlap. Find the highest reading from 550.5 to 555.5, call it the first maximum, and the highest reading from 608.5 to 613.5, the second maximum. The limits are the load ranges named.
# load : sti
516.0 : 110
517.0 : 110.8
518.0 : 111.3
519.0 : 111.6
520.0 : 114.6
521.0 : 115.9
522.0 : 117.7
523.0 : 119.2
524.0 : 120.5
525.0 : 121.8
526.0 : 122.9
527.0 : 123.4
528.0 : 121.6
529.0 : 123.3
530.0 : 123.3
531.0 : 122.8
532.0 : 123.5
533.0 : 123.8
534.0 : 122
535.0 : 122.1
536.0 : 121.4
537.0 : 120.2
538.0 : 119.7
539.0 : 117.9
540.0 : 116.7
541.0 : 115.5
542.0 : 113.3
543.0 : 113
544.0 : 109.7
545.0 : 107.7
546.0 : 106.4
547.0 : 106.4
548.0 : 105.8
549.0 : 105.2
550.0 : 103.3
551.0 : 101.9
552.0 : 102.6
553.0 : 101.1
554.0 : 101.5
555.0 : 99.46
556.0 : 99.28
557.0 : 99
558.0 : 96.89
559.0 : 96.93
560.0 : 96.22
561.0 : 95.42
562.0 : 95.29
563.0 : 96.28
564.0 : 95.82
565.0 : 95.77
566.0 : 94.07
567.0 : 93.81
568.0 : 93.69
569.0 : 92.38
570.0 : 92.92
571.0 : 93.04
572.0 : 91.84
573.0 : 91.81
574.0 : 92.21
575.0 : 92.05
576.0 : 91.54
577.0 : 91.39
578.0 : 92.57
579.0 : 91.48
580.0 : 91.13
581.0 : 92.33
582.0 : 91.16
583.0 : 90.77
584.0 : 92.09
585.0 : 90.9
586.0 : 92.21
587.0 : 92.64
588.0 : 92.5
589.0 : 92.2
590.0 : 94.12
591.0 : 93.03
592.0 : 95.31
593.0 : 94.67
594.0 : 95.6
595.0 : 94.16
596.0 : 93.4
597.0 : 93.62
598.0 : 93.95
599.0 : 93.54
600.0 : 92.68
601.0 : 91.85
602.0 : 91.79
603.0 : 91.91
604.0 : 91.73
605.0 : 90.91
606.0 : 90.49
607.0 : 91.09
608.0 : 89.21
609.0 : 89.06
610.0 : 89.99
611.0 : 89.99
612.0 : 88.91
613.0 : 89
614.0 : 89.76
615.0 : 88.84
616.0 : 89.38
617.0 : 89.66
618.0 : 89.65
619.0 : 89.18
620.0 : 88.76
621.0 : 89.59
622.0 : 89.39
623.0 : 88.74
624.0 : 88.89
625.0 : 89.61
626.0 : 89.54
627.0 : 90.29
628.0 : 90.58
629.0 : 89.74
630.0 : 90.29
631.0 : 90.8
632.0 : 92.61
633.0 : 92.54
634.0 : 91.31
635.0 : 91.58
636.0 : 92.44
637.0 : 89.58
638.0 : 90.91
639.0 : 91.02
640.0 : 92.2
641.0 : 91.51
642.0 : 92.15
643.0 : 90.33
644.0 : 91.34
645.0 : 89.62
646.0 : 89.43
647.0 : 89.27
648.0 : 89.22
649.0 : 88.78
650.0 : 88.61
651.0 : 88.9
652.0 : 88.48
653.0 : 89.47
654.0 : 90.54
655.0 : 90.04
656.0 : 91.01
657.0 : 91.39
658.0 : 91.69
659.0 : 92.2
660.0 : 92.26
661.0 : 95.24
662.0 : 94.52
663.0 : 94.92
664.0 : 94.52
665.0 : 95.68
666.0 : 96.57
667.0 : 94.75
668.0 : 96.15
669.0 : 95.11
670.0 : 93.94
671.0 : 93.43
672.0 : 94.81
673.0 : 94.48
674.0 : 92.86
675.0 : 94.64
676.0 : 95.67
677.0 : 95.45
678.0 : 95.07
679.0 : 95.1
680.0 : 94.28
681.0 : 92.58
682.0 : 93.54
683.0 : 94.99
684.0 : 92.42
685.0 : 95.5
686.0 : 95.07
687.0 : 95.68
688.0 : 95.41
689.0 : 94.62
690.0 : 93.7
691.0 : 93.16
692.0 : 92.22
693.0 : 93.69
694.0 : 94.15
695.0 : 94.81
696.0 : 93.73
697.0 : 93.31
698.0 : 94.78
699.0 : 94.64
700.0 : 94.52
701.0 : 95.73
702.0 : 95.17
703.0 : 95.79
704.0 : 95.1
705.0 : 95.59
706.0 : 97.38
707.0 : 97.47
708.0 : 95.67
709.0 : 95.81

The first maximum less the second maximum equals 12.6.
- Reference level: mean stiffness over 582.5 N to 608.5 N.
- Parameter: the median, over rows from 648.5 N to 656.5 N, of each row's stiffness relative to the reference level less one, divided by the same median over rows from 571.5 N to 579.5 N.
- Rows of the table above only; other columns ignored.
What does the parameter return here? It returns 4.6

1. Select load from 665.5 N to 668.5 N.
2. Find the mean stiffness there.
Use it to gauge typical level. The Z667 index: 96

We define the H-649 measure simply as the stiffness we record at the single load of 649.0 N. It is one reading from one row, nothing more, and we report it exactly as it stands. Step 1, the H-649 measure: 88.78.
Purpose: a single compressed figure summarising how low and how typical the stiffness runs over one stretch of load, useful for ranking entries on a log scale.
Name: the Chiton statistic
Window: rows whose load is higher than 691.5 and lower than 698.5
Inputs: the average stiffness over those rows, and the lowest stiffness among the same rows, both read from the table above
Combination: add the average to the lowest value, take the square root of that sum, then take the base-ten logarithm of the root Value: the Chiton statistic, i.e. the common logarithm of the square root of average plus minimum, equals 1.13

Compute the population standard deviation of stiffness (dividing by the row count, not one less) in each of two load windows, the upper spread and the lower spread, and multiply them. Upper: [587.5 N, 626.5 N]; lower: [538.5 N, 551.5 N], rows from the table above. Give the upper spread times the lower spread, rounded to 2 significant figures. 11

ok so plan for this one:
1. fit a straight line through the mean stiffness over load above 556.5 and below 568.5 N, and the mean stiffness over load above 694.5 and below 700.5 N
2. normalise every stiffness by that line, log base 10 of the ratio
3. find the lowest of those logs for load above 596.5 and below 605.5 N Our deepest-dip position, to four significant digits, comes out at 605.0 N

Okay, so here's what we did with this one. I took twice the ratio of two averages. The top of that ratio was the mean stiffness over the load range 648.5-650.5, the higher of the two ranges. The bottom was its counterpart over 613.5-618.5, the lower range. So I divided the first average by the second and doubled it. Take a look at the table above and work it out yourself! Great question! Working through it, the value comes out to 1.98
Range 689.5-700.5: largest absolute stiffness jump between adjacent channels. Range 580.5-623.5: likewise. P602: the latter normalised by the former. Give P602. 1.6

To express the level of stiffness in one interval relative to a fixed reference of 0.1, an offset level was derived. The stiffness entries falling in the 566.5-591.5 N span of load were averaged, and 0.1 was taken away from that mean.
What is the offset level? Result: 92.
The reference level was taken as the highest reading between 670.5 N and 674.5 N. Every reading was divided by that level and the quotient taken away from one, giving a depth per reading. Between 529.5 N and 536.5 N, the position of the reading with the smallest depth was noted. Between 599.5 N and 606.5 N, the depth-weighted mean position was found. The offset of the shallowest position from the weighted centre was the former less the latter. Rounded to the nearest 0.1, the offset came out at -70.4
